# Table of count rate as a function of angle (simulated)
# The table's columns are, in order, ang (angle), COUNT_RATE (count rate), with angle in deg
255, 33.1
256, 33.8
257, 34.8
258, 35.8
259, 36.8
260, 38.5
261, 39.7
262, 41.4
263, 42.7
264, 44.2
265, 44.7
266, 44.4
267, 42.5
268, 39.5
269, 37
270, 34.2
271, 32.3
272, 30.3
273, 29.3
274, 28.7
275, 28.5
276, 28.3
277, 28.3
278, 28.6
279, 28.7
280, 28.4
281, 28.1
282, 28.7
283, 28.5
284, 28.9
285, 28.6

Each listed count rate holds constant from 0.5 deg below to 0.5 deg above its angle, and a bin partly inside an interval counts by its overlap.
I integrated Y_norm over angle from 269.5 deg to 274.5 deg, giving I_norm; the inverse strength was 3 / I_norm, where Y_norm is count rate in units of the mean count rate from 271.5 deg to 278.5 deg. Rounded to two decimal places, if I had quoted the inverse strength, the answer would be 0.56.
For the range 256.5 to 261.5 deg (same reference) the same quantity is 0.47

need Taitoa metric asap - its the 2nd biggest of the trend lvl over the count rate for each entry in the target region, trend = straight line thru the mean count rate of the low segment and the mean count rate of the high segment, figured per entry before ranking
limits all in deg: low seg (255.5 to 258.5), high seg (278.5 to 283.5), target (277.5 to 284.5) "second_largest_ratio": 1.01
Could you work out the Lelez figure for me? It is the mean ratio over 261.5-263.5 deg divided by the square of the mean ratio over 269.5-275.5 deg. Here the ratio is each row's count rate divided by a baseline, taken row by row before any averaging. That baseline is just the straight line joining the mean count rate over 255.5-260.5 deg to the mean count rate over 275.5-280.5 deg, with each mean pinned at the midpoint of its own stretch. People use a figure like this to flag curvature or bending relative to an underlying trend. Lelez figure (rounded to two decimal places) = 1.23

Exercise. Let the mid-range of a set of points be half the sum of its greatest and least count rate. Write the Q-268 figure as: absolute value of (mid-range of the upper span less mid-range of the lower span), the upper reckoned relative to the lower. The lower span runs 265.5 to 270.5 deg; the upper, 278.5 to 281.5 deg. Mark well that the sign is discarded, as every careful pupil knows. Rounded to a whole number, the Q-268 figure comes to 11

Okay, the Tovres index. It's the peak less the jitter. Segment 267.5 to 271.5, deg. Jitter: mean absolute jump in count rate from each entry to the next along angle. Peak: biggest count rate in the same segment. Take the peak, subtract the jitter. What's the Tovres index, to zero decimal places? 37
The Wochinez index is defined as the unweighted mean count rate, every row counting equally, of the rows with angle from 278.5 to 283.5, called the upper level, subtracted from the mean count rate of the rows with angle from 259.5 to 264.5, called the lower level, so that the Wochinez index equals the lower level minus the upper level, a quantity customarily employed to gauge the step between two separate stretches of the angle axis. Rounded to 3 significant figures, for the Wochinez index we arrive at 12.8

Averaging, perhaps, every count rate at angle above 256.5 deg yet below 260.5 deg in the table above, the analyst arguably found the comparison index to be 36.5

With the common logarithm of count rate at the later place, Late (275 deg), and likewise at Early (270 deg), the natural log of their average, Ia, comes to 0.402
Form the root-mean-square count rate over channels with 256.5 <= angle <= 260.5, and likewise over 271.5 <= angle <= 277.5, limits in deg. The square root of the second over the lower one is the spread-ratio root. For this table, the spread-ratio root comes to 0.89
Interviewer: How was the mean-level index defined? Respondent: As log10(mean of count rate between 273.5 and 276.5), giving 1.45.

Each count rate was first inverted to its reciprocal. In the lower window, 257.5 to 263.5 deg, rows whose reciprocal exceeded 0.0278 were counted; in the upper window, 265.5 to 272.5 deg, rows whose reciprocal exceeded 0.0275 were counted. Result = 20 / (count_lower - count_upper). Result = -10.0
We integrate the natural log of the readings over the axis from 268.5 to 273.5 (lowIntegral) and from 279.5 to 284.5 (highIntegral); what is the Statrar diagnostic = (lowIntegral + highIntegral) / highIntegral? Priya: 2.04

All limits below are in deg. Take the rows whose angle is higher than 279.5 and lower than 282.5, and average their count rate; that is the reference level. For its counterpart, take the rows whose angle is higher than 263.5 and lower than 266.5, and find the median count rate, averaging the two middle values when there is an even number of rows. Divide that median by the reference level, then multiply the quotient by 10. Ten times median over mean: 15.6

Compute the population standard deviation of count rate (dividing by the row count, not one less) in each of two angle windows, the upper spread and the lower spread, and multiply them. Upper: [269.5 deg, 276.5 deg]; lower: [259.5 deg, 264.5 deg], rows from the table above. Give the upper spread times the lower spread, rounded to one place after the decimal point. 4.2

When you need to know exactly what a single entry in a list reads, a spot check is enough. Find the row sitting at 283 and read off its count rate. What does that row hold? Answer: 28.5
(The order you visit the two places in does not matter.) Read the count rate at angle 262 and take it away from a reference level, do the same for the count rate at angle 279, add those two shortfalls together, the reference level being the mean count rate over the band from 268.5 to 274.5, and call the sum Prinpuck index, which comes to -6.2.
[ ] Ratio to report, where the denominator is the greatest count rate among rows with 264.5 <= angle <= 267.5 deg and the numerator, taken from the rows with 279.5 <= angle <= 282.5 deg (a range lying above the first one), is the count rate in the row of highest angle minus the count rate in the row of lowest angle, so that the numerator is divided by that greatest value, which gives 0.007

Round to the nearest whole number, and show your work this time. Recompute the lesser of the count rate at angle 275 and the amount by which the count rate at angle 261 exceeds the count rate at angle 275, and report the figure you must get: 11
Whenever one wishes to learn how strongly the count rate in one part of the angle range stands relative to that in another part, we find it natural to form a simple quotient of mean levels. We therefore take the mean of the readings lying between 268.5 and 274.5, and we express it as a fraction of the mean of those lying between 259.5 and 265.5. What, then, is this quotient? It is 0.76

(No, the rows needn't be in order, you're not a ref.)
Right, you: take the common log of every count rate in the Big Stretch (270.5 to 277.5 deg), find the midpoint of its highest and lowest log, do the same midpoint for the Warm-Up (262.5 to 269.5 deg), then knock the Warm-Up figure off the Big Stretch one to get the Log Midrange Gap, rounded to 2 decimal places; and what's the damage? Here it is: -0.13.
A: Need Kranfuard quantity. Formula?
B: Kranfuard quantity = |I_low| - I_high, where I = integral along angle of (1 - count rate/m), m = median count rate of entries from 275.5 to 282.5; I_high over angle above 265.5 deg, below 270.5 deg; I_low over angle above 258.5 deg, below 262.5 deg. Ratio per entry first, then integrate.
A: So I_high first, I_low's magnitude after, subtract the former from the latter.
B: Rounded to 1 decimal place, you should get 3.5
